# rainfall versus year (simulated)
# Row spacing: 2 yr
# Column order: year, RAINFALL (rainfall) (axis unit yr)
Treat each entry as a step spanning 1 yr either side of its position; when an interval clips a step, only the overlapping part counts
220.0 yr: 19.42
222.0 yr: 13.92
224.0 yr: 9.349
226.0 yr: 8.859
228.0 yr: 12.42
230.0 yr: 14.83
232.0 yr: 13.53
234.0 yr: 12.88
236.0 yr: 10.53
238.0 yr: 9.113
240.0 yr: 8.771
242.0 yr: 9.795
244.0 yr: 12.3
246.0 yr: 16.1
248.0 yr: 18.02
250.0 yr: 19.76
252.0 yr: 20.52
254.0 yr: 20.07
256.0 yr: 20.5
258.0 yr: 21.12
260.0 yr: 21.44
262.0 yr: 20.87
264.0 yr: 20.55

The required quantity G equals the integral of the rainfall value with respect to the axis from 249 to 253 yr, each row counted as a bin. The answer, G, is 81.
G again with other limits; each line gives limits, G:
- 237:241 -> 36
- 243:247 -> 57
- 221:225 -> 47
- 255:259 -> 83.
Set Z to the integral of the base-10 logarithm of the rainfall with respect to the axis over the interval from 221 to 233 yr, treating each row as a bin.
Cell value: 12.9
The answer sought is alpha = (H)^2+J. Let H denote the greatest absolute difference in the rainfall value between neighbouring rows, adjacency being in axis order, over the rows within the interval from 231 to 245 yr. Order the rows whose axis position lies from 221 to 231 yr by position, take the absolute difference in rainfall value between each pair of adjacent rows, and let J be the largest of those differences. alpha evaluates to 10.8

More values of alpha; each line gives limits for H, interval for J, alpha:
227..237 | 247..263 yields 7.5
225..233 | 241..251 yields 16.5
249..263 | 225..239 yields 4.1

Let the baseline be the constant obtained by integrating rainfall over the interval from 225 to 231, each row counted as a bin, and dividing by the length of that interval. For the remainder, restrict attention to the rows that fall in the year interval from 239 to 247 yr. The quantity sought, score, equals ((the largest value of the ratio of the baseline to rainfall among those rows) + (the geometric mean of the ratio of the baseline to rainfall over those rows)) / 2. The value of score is 1.21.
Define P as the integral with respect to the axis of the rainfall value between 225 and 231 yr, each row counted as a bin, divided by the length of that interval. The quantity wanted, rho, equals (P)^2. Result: 145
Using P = 12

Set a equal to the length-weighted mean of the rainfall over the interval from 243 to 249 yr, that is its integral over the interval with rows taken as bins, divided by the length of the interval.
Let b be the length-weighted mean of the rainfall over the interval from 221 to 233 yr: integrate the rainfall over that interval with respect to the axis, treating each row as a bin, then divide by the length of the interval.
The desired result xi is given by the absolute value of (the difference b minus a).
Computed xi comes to 3.3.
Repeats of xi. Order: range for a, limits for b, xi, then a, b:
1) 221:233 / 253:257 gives 8.1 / 12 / 20.3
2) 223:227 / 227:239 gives 3.1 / 9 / 12.2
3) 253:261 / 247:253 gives 1.3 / 21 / 19.4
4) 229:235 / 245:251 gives 4.2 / 14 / 18.0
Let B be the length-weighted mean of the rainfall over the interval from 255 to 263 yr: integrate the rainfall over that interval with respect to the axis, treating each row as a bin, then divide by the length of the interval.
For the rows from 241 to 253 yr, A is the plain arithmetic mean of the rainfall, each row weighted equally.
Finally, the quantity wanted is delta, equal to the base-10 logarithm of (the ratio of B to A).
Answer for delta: 0.12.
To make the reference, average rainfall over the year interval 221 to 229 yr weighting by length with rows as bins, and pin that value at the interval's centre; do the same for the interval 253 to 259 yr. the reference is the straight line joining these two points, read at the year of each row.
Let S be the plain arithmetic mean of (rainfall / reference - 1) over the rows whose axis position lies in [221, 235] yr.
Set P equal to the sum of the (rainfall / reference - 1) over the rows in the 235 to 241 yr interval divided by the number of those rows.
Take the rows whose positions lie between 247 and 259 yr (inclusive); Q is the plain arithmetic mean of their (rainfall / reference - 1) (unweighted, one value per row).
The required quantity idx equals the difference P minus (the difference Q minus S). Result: -0.37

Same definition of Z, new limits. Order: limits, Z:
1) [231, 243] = 12.3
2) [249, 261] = 15.8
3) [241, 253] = 14.3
